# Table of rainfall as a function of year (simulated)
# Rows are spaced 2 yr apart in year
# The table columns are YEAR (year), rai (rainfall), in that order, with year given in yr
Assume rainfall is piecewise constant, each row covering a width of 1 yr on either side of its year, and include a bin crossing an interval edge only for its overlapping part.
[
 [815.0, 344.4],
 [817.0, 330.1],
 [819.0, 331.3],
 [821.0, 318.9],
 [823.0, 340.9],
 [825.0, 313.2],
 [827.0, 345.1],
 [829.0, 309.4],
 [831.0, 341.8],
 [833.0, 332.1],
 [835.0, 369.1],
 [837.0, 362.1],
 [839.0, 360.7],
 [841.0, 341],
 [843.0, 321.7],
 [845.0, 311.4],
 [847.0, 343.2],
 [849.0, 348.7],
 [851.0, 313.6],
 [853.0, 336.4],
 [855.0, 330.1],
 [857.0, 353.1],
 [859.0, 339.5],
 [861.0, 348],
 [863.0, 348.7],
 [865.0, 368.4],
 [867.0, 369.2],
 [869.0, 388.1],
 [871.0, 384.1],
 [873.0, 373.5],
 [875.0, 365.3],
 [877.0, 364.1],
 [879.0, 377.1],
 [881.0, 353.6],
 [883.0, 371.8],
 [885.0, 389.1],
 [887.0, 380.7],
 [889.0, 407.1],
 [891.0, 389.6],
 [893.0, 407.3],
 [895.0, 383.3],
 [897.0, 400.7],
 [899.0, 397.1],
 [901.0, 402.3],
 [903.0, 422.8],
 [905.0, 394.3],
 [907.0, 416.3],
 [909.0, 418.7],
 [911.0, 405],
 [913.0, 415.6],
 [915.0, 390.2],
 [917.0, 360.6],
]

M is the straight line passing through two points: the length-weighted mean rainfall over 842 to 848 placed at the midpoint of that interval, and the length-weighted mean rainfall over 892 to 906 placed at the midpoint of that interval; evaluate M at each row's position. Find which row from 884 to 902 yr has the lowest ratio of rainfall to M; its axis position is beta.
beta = 895.0 yr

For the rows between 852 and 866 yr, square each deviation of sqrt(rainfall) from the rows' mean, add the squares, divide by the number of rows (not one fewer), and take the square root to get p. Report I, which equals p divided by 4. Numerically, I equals 0.08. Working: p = 0.31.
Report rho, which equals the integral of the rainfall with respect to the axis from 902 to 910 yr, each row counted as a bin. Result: 3304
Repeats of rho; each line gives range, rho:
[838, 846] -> 2670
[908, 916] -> 3259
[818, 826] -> 2609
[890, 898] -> 3162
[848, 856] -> 2658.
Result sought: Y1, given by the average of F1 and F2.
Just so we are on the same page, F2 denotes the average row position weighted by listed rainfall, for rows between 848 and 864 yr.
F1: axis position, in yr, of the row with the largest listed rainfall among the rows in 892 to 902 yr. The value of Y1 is 874.5 yr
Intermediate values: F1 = 893.0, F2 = 856.1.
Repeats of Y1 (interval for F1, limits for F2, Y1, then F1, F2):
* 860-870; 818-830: 846.5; 869.0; 824.0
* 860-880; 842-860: 860.1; 869.0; 851.1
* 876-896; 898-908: 898.0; 893.0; 903.0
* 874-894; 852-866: 876.1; 893.0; 859.1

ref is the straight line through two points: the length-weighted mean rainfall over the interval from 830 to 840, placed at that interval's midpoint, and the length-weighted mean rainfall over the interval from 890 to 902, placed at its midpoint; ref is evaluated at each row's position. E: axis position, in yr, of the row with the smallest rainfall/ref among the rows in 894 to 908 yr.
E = 895.0 yr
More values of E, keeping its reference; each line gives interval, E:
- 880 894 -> 881.0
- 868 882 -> 881.0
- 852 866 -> 855.0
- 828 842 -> 829.0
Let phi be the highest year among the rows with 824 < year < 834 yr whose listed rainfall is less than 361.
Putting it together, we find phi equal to 833.0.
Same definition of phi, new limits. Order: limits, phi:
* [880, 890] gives 881.0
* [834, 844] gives 843.0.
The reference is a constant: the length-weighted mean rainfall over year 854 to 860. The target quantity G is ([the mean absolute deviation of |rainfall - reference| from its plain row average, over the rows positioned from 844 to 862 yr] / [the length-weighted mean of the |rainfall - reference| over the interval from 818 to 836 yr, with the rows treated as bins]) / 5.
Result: 0.10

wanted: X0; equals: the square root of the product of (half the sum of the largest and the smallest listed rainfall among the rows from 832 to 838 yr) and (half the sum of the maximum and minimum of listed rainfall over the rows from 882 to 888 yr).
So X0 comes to 365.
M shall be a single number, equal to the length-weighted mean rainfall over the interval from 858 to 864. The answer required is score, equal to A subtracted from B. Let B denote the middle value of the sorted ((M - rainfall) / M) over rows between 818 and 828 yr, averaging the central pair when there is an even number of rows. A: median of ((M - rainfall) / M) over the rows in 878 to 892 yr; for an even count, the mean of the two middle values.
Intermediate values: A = -0.10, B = 0.04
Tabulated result 0.14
